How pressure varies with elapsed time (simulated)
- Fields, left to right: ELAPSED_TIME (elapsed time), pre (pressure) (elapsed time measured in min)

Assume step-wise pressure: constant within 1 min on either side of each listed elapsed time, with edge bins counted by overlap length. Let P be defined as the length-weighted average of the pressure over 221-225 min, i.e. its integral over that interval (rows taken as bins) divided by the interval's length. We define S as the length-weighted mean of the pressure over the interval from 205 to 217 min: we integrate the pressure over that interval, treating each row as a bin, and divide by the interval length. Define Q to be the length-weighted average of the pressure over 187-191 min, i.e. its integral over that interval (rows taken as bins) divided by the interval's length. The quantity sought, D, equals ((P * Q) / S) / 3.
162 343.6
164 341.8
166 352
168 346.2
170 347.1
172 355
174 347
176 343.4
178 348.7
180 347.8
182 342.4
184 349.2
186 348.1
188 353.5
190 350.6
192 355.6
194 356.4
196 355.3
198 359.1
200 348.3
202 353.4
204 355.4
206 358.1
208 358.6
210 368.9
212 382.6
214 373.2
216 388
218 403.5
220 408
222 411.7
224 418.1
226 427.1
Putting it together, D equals 131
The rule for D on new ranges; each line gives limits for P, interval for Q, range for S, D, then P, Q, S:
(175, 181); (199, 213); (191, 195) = 117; 347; 361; 356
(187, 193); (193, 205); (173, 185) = 121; 353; 355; 346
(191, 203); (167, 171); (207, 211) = 113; 355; 347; 364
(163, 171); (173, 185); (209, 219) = 104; 347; 346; 383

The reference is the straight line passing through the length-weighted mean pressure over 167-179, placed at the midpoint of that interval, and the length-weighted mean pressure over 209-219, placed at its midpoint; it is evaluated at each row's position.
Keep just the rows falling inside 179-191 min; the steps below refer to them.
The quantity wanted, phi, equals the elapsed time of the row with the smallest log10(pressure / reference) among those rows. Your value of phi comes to 182 min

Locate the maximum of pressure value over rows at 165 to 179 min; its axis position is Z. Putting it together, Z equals 172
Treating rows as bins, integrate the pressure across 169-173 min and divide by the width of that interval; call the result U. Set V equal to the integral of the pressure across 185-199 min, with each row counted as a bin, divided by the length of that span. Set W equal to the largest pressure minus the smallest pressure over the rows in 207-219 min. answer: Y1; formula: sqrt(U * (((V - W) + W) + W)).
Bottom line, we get 374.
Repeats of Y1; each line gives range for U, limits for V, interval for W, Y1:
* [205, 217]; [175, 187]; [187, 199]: 363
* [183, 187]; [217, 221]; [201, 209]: 379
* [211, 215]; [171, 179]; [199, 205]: 367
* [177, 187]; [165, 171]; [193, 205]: 353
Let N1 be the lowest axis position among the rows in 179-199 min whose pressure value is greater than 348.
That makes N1 184 min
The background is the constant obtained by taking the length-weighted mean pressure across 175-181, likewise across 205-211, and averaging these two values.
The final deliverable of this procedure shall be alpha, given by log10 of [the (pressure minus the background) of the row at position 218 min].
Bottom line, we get 1.69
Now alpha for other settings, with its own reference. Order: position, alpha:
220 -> 1.73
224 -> 1.81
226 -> 1.86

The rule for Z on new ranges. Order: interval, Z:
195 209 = 198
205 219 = 218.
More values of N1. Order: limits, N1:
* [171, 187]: 172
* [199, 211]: 200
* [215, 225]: 216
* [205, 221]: 206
